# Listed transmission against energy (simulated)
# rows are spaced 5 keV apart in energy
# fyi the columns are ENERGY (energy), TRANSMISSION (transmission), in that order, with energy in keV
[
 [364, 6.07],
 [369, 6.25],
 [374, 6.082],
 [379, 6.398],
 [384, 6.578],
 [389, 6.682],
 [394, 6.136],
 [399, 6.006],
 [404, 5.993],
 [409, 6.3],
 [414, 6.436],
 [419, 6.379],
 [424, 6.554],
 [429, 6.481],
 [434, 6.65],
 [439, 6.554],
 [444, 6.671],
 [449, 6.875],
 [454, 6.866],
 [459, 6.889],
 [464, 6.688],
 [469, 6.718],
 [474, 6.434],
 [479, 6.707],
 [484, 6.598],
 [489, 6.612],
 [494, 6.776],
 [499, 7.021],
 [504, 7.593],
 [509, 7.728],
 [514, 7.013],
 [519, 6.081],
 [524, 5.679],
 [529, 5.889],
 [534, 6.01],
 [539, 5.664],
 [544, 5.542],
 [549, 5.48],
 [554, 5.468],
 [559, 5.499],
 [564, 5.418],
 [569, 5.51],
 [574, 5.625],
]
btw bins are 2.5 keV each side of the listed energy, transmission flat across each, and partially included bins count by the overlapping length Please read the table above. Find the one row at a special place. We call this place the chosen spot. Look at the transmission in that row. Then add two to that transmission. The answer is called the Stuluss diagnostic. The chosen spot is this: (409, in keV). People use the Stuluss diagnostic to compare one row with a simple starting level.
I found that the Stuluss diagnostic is 8.3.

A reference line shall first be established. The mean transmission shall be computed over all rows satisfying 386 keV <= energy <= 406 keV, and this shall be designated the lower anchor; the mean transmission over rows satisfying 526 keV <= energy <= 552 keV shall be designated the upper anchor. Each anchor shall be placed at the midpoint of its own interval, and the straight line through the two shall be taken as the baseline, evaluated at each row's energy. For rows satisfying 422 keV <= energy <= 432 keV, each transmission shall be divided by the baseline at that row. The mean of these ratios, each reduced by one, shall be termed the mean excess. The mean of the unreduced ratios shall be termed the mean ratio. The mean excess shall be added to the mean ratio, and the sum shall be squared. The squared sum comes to 1.29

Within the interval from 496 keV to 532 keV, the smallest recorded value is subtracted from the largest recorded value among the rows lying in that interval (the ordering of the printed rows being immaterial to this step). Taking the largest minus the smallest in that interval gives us 2.0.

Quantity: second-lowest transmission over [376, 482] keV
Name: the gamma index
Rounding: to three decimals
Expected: 6.006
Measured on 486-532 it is 5.889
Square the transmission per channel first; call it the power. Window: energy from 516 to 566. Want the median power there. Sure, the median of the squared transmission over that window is 31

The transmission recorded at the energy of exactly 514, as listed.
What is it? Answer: 7.013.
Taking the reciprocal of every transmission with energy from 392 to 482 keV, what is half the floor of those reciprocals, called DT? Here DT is 0.073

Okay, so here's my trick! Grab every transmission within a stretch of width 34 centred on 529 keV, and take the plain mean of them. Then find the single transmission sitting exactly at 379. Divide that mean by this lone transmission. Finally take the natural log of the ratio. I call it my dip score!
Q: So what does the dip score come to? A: -0.07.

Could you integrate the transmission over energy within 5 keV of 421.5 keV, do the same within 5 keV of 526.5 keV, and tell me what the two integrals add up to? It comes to 123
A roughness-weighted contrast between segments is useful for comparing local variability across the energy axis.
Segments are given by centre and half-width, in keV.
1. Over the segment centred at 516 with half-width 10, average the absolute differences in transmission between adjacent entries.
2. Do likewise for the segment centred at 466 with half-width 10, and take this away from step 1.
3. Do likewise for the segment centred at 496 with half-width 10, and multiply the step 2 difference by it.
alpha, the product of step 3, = 0.17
